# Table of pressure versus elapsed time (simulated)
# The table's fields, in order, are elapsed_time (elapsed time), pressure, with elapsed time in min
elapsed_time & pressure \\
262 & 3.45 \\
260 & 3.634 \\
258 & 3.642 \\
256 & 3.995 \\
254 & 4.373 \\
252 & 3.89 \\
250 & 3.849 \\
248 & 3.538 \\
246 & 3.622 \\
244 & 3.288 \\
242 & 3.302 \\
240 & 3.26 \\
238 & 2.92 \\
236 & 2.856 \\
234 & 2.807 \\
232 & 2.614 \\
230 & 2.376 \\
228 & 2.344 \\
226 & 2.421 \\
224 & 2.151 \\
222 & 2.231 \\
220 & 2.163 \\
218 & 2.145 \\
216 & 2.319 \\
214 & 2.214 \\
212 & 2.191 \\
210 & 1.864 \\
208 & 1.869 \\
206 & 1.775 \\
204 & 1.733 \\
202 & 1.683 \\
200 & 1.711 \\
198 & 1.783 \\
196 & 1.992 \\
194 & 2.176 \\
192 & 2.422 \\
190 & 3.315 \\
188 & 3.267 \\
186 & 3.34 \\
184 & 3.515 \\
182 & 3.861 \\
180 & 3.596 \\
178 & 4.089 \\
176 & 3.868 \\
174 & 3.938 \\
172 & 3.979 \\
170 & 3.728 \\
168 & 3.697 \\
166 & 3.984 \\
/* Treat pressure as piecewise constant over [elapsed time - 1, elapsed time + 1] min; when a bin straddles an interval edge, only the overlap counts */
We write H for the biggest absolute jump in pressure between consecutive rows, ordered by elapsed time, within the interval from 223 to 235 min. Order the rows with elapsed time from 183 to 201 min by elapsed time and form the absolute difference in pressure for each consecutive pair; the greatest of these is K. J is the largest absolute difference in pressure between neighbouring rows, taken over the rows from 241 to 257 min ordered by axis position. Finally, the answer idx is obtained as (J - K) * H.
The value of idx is -0.11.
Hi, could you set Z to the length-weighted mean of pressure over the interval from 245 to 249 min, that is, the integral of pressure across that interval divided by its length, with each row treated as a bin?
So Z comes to 3.58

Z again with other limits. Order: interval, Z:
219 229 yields 2.26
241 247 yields 3.40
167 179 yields 3.88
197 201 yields 1.75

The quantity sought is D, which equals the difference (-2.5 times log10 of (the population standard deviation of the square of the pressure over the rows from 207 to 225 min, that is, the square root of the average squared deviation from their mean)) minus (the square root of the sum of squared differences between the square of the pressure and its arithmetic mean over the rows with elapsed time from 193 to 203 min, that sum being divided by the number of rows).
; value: -0.2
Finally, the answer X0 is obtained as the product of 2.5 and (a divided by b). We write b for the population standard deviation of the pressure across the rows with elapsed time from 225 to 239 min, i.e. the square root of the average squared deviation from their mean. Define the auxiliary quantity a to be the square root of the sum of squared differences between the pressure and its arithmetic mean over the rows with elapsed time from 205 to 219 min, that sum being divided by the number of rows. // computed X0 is 2.2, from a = 0.20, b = 0.23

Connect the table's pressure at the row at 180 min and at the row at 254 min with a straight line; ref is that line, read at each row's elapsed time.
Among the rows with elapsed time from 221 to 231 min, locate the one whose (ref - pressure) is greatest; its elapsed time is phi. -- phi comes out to 224 min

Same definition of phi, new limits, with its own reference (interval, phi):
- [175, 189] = 188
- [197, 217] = 202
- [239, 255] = 244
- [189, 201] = 200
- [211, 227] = 224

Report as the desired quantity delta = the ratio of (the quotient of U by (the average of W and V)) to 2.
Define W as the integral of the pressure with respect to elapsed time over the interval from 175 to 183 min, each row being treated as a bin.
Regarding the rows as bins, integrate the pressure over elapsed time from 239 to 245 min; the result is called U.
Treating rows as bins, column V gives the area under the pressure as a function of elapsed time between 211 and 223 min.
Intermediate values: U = 20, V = 27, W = 31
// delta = 0.3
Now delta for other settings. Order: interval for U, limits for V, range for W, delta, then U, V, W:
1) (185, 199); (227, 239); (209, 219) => 0.7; 37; 32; 21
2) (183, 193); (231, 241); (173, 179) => 0.6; 32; 29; 24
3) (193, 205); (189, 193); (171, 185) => 0.3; 22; 11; 54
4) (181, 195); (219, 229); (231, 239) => 1.0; 44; 23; 22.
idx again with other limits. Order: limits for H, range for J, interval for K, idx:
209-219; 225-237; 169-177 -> 0.00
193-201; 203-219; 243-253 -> 0.00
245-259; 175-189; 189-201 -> -0.19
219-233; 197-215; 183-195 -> -0.15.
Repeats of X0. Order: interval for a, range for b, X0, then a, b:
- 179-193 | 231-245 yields 4.1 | 0.42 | 0.25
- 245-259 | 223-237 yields 2.8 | 0.26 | 0.24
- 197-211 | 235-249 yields 0.6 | 0.07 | 0.26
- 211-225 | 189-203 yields 0.3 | 0.06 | 0.53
